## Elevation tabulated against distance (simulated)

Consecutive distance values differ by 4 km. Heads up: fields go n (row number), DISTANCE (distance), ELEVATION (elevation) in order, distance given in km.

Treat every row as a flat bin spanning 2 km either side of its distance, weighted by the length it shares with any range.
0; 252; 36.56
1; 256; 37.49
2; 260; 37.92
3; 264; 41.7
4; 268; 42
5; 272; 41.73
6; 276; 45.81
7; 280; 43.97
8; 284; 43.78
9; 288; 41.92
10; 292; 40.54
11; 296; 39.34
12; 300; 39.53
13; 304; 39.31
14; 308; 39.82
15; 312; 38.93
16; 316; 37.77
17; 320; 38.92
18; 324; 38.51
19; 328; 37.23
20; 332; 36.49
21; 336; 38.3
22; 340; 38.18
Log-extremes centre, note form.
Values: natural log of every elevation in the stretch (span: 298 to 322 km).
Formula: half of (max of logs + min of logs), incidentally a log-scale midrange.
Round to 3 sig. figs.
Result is 3.66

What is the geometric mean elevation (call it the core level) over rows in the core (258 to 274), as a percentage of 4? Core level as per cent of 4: 1020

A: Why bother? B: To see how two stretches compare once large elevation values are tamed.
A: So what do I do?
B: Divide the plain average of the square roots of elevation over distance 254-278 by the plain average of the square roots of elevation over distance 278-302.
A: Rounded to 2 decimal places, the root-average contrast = 0.99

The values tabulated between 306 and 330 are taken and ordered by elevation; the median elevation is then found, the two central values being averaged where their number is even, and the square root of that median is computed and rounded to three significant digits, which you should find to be 6.22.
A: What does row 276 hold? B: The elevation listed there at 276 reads 45.81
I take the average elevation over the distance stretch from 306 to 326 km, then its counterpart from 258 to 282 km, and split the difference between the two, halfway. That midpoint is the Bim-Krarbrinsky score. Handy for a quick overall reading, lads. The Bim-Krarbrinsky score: 40.5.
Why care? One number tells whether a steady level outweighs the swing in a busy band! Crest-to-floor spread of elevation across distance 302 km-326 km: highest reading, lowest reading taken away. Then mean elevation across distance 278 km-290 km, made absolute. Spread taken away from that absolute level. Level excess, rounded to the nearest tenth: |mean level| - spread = 41.2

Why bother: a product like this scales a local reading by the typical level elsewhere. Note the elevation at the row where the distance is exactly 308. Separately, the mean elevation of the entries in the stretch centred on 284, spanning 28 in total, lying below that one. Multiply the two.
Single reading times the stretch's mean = 1690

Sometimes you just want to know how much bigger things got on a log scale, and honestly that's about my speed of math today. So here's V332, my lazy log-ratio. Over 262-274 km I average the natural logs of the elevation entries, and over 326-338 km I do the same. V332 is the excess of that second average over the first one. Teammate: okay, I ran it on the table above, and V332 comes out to -0.11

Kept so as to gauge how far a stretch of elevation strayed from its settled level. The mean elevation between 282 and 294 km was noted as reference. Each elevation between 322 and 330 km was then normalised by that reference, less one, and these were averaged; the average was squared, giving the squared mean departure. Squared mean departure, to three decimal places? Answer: 0.010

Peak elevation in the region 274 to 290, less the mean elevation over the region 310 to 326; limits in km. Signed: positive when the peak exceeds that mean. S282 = 7.3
